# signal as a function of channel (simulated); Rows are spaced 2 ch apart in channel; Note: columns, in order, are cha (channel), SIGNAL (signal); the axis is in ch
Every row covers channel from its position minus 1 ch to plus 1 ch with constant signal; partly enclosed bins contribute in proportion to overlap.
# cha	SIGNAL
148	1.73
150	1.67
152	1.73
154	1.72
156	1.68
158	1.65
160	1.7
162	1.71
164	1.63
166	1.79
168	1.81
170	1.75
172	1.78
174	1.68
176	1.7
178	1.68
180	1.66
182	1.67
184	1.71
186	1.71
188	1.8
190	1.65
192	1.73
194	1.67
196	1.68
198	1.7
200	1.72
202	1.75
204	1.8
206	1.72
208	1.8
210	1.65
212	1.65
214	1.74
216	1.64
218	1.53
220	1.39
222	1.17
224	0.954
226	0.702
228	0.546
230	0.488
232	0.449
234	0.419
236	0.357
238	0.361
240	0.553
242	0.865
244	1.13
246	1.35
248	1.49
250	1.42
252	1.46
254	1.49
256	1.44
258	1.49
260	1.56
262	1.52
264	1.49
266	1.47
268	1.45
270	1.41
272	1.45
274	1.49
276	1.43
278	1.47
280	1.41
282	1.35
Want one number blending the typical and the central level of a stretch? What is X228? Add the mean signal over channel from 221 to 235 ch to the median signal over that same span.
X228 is 1.22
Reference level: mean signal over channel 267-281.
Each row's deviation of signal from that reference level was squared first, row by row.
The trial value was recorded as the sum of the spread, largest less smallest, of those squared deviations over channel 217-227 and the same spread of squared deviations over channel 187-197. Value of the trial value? 0.63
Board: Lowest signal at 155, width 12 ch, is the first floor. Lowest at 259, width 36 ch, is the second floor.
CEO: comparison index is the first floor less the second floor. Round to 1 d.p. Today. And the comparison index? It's 0.8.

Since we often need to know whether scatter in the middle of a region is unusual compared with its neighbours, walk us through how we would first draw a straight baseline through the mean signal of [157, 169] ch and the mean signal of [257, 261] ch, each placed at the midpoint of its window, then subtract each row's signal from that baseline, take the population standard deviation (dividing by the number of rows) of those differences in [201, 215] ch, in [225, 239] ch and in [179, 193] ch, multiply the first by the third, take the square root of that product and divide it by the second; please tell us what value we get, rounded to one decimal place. 0.5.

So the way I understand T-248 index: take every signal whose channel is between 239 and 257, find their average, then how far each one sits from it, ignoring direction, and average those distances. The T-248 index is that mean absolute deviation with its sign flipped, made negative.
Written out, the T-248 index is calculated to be -0.26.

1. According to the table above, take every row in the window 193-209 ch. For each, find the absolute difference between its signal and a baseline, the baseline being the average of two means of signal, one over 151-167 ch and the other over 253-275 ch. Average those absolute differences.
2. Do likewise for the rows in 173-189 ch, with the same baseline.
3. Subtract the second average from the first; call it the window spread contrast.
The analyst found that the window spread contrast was 0.029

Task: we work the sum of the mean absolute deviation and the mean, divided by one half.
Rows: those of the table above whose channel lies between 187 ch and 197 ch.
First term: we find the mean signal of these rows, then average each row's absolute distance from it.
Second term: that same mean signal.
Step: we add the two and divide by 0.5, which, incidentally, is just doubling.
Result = 3.51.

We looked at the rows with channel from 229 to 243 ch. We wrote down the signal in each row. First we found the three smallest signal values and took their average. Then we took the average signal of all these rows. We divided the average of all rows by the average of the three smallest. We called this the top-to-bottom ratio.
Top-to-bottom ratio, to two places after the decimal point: 1.32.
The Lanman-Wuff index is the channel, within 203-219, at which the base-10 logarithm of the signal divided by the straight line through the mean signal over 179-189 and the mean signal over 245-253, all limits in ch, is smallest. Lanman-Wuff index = 218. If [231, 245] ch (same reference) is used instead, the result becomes 236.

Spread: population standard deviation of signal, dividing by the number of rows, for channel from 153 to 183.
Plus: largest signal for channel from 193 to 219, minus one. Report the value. 0.85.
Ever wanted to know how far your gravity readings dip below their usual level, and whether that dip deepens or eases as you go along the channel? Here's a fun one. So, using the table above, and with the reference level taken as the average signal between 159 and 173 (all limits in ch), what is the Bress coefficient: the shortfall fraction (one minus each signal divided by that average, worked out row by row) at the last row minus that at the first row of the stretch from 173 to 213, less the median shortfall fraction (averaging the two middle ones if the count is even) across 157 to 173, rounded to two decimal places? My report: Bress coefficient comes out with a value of 0.01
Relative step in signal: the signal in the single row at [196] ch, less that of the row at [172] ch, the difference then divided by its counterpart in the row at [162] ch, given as -0.06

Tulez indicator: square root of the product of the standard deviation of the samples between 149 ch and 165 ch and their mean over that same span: 0.24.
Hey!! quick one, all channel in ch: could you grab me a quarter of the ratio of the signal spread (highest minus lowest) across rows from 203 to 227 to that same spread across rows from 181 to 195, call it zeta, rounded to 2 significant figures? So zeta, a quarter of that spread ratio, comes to 1.8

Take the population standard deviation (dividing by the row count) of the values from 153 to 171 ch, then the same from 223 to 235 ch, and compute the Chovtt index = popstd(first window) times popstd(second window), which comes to 0.010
